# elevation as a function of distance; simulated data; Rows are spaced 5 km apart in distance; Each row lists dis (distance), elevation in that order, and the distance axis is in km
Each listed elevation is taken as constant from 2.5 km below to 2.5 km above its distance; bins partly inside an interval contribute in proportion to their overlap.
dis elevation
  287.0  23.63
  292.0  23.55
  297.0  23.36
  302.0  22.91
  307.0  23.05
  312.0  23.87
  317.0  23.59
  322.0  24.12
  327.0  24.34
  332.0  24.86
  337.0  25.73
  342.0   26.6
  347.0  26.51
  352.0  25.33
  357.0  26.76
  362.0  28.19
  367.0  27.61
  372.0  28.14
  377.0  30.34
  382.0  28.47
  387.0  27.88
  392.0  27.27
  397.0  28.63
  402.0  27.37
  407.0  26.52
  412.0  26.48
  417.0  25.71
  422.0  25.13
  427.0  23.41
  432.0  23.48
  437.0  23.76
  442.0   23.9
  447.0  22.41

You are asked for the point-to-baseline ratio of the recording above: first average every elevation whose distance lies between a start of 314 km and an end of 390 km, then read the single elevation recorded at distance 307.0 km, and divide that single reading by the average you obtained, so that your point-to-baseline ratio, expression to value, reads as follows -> 0.87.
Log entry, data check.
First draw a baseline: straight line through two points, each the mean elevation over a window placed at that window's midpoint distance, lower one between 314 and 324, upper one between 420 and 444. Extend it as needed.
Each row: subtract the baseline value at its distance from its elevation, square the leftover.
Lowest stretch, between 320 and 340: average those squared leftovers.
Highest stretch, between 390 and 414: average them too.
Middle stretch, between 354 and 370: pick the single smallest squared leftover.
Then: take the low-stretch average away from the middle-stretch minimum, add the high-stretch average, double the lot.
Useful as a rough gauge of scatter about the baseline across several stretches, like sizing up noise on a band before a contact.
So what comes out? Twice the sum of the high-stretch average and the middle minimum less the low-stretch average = 38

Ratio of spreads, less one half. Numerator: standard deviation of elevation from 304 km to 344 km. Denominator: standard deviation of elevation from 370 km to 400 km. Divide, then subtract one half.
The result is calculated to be 0.6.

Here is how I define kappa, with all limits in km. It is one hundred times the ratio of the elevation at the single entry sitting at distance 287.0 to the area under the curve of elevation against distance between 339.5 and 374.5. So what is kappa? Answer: 2.50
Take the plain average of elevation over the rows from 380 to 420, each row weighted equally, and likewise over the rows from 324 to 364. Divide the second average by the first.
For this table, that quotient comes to 0.95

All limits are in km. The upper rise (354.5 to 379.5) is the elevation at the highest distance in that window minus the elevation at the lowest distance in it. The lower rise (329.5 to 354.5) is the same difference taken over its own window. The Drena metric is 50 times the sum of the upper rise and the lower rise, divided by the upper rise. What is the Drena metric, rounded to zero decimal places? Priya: 57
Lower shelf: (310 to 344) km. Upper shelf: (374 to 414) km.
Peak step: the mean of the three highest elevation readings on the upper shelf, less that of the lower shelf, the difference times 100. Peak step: 342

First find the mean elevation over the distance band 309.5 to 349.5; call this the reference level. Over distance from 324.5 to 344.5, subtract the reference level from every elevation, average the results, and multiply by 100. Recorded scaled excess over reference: 43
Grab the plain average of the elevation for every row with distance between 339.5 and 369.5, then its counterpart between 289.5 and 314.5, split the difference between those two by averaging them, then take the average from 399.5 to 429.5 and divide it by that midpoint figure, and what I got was 1.03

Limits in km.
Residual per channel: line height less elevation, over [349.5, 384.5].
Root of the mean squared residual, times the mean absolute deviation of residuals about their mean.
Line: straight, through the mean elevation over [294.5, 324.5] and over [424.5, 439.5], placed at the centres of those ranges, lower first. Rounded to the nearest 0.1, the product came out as 4.9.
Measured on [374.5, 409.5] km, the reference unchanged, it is 4.3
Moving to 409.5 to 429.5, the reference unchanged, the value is 1.8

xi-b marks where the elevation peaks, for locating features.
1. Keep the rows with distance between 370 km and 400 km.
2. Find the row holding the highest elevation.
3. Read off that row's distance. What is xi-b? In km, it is 377.0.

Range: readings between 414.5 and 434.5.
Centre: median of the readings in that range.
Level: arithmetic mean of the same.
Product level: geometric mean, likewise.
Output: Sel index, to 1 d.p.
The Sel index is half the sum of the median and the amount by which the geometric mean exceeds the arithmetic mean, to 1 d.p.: 12.1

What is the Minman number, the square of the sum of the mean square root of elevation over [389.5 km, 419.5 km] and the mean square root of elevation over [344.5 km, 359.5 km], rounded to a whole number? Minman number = 106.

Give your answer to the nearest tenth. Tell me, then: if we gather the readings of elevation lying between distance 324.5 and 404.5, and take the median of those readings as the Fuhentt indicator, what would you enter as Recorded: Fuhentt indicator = 27.3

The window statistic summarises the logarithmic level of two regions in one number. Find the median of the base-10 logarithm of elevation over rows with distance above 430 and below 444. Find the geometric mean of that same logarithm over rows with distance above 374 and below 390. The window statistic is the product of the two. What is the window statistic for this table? 2.01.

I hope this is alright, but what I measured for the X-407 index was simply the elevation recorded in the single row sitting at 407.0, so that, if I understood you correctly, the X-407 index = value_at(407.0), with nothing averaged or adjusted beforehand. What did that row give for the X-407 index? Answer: 26.52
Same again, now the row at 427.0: 23.41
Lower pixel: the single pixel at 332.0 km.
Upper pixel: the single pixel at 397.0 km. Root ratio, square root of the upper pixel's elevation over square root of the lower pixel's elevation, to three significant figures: 1.07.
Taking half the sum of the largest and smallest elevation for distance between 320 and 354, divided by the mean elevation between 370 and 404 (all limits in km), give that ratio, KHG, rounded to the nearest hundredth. 0.90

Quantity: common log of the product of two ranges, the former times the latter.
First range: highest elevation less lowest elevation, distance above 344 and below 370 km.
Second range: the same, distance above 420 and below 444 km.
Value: 0.7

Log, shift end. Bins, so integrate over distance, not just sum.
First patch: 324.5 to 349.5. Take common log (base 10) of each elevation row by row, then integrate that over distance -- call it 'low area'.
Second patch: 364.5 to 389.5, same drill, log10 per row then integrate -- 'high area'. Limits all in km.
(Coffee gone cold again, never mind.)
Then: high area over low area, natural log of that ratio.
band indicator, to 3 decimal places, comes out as 0.032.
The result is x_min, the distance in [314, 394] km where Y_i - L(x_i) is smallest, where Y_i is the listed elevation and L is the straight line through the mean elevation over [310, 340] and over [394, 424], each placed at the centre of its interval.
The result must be 317.0 km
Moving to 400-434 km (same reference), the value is 432.0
